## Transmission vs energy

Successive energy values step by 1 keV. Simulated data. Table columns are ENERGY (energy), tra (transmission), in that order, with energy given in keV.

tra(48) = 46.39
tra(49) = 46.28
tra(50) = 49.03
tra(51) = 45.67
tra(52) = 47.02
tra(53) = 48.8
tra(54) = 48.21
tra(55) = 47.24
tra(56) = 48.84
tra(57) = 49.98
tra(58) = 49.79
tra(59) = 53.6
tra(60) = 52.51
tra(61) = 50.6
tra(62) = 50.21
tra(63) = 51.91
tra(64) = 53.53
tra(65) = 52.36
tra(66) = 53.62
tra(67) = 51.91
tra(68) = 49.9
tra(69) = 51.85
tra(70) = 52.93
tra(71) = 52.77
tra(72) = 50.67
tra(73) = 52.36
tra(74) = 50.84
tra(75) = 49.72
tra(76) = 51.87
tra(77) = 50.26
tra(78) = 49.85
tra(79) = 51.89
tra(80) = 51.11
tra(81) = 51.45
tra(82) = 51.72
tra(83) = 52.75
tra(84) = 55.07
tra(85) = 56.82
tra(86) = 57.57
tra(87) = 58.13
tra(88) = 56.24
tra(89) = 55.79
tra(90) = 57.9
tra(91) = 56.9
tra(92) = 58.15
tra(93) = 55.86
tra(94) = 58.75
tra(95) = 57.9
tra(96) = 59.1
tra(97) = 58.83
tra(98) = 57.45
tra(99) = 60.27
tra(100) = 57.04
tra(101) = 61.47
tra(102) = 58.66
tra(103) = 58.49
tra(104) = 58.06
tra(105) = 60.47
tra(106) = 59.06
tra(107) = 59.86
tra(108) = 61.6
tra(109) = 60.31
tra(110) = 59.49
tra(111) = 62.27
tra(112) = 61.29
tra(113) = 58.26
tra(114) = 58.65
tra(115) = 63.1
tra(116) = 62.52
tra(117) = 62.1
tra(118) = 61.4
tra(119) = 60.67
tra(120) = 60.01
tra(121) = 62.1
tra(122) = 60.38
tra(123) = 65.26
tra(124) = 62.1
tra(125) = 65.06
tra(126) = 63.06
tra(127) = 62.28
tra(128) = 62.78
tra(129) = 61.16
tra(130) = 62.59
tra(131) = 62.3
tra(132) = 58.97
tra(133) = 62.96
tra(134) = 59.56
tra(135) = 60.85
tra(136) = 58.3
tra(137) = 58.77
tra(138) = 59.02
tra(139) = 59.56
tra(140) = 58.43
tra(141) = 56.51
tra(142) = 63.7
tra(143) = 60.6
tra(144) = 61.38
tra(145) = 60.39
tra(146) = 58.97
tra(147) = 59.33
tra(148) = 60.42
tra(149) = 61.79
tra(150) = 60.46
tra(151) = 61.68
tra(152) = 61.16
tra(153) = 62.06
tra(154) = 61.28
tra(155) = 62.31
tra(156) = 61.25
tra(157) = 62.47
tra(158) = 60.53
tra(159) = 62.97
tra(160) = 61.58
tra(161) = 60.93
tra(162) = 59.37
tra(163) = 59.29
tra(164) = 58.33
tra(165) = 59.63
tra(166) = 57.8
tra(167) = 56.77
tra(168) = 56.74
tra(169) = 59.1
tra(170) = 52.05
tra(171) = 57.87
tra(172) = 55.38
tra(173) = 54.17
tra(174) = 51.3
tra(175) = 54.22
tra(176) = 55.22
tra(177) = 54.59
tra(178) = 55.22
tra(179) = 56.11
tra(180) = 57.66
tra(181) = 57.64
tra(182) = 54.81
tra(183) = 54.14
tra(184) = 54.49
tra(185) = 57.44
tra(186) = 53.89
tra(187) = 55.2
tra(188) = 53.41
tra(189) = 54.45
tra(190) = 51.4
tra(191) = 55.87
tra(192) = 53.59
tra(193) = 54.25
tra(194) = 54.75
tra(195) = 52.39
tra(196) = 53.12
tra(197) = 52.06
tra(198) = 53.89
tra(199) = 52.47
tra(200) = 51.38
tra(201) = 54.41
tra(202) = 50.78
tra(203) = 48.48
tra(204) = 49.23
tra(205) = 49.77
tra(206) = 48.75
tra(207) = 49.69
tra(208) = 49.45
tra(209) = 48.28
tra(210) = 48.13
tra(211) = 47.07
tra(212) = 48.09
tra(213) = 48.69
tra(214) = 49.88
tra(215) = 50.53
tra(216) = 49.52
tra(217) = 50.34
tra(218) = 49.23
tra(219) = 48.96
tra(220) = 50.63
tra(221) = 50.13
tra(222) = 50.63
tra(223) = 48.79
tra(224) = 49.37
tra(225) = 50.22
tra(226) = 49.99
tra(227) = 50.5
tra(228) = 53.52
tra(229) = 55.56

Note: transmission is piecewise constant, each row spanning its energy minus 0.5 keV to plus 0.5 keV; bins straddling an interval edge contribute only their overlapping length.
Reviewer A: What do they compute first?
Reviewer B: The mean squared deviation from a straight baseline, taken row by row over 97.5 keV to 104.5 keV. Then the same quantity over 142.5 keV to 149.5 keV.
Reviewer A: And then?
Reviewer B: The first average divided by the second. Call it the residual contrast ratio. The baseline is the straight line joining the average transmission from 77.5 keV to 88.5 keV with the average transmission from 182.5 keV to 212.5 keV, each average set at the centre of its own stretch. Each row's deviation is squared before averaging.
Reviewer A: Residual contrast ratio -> 0.5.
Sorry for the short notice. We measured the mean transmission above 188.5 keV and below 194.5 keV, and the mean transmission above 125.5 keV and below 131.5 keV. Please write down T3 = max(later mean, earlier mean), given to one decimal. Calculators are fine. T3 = 62.4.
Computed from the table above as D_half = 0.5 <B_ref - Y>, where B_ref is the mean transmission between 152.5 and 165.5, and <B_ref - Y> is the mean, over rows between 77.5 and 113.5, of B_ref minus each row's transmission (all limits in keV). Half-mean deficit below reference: 1.8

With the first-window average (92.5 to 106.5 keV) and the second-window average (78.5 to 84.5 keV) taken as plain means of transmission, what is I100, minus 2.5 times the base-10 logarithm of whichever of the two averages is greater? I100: -4.42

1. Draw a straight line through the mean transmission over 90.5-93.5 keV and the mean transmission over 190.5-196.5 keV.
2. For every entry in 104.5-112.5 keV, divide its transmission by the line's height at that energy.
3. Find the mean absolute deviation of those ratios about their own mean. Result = 0.016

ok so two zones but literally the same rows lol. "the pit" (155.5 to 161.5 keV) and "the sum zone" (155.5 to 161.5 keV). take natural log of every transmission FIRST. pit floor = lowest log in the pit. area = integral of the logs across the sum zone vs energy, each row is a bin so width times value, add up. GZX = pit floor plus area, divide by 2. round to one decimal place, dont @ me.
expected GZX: 14.4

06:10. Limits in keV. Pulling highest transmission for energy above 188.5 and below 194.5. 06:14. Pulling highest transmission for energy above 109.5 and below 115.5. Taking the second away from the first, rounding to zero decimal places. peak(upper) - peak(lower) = -7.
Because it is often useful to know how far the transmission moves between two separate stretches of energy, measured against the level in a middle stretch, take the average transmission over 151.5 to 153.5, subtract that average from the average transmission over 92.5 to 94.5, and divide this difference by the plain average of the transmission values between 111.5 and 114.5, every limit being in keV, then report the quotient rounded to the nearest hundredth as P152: -0.07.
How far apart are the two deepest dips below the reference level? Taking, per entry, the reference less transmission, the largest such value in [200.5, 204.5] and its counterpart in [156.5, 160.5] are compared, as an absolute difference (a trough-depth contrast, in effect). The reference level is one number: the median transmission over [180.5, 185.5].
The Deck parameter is 12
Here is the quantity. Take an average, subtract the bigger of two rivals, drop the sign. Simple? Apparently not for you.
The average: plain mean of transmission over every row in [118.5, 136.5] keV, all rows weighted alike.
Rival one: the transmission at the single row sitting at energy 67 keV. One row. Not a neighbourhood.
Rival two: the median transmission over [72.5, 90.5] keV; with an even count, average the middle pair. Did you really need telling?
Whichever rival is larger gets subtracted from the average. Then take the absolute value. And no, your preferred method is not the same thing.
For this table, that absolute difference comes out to 10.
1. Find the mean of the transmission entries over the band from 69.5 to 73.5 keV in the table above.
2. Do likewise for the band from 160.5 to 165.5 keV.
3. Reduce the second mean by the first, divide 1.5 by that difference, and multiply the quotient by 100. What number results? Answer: 20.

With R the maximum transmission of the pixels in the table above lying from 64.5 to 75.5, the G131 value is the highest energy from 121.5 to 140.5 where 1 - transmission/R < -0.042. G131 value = 140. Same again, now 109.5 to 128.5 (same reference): 128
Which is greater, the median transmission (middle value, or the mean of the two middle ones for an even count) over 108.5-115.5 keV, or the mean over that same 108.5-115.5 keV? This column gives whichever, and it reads 60.5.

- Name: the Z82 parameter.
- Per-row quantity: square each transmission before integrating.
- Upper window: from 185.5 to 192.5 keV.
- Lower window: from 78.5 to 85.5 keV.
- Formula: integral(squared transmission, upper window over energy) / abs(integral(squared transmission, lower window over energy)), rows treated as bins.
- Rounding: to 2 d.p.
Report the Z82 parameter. 1.04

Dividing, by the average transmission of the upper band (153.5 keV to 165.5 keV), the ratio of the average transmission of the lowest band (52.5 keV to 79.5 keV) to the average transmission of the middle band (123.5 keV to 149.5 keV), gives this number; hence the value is 0.014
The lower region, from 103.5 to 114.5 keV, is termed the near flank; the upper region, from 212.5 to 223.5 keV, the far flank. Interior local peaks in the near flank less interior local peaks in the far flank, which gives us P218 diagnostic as -1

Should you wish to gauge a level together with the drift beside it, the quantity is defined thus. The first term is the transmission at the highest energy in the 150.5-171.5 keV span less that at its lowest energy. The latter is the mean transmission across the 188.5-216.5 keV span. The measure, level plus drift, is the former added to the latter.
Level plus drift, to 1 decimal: 47.3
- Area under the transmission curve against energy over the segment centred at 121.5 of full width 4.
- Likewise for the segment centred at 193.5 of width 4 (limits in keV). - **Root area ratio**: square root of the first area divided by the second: 1.07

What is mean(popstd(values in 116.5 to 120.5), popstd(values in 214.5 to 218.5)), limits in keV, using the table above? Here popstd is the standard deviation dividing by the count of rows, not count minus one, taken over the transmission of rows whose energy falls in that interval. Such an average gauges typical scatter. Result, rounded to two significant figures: 0.66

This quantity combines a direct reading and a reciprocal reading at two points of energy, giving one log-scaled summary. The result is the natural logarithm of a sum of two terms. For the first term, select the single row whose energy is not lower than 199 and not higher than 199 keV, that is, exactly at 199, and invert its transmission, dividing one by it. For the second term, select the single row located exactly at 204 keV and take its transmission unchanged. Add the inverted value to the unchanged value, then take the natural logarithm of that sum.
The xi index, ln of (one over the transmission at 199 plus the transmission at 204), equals 3.90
